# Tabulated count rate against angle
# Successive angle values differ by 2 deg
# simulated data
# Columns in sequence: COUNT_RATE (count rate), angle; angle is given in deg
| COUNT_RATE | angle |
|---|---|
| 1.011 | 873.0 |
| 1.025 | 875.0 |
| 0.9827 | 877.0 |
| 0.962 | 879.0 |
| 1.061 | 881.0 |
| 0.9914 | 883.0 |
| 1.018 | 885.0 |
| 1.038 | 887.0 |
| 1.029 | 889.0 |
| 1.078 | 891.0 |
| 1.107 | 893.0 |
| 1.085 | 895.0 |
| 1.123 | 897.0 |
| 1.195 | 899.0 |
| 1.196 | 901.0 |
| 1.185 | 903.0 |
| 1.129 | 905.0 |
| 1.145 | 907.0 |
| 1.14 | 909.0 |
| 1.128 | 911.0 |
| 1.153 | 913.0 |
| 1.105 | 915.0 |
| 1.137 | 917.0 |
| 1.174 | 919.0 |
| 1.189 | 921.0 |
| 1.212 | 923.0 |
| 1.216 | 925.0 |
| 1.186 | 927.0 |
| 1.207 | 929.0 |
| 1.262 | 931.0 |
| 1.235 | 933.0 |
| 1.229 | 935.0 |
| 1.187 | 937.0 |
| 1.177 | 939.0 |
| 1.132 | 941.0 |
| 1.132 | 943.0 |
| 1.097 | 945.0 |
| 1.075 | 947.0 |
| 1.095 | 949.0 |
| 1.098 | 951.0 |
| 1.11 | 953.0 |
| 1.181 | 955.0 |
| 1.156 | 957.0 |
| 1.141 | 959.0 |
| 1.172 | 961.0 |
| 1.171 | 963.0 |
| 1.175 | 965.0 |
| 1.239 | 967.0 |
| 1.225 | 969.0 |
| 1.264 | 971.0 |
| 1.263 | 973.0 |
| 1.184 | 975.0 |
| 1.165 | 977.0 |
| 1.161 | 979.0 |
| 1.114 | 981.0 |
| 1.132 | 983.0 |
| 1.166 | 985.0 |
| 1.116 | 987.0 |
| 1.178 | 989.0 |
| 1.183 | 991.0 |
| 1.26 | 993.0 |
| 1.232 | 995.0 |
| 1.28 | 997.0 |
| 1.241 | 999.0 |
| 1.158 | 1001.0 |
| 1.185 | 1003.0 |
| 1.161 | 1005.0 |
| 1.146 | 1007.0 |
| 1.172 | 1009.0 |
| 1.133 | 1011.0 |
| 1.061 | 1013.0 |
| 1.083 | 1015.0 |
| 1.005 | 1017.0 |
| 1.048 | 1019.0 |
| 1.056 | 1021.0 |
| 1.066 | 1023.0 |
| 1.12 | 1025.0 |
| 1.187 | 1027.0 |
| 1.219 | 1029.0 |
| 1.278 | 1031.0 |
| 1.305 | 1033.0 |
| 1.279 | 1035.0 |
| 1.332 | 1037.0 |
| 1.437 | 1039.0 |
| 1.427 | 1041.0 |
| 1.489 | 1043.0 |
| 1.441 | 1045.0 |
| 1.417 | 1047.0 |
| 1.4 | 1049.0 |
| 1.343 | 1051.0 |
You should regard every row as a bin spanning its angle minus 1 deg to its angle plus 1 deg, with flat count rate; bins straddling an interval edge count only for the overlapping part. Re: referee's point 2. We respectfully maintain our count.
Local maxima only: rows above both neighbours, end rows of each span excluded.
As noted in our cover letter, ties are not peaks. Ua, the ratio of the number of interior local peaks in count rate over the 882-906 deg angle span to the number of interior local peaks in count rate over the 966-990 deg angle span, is 1.50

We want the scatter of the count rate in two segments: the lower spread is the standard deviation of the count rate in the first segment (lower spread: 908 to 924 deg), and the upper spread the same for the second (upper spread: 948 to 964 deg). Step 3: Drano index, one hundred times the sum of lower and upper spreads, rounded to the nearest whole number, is 7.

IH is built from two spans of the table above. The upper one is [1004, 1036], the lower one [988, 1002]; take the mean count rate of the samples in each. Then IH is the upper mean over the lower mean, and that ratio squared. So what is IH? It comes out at 0.88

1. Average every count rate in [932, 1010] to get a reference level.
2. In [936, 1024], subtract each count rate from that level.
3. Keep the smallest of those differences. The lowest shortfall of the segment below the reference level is -0.106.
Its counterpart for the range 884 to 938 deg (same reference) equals -0.088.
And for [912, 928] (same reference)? -0.042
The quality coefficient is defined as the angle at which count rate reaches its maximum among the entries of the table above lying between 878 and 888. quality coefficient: 881.0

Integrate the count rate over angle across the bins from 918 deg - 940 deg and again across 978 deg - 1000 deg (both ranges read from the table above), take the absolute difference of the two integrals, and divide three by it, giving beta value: 7.1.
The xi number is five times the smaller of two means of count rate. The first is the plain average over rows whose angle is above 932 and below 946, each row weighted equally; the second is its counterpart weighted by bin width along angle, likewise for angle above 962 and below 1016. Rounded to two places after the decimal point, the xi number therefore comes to 5.85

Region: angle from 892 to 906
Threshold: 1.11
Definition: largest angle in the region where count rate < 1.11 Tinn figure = 895.0 deg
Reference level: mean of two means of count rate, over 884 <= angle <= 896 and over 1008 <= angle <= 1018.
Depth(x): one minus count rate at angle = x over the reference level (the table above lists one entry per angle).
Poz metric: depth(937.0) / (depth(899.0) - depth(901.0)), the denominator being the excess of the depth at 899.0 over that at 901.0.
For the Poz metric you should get -112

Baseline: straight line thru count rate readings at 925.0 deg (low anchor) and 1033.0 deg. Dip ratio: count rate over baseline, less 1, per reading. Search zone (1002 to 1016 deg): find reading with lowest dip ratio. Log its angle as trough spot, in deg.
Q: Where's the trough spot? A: 1013.0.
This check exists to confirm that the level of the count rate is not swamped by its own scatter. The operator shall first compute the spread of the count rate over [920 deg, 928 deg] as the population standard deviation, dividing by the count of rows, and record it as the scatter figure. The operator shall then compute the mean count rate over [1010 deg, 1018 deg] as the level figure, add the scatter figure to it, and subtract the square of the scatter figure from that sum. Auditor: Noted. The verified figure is 1.08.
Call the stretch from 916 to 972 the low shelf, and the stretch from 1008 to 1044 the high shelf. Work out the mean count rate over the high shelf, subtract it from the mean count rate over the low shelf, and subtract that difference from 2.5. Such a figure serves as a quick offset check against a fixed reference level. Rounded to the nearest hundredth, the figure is 2.53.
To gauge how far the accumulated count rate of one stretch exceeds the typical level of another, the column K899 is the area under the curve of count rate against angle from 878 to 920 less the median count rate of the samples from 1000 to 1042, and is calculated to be 45.2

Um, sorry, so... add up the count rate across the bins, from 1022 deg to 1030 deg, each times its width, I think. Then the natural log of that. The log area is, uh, 2.22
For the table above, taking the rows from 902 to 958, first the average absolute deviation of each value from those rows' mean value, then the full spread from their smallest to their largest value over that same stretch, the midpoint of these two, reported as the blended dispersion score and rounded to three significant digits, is 0.114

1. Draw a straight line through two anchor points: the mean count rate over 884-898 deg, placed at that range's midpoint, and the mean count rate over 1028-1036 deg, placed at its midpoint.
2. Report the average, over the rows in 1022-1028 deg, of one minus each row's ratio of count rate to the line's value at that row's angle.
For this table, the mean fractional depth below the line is 0.11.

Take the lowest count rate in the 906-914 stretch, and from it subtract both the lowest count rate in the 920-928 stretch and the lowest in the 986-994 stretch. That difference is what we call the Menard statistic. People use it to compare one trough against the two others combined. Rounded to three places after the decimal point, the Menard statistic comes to -1.174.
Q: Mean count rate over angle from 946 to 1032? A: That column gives 1.16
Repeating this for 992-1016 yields 1.18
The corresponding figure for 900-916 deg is 1.15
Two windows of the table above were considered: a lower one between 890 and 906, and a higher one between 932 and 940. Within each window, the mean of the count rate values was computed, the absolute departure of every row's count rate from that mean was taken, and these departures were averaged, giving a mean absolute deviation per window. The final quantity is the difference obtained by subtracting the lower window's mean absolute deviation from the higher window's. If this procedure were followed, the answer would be -0.02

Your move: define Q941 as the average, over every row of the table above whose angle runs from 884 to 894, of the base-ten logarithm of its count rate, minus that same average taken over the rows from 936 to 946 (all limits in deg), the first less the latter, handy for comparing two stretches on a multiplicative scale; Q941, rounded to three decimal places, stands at -0.036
